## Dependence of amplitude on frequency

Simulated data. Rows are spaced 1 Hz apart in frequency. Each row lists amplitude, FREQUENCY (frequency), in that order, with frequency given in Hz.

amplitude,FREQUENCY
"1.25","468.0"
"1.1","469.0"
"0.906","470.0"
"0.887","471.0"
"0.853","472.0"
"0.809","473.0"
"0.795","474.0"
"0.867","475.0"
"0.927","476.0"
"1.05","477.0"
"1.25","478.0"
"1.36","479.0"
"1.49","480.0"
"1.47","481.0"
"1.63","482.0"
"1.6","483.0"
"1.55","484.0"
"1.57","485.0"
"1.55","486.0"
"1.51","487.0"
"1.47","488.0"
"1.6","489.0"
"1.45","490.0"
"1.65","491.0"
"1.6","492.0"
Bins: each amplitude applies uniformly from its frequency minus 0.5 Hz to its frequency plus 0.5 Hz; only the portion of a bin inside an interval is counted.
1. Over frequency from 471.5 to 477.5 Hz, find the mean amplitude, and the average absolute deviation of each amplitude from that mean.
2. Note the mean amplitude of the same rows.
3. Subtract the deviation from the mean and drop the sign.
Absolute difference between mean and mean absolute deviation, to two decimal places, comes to 0.81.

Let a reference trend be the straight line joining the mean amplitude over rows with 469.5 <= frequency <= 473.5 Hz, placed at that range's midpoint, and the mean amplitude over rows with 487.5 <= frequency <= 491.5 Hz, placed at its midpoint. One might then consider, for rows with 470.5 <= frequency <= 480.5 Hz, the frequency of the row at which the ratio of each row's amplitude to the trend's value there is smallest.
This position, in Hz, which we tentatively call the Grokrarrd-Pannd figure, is 474.0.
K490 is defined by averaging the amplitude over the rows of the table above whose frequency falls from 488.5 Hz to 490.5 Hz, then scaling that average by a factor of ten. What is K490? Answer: 15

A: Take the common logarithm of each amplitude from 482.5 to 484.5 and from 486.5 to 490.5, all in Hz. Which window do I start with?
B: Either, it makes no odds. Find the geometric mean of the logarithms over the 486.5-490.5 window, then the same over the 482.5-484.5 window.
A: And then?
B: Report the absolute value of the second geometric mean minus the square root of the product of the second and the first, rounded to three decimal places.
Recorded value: 0.010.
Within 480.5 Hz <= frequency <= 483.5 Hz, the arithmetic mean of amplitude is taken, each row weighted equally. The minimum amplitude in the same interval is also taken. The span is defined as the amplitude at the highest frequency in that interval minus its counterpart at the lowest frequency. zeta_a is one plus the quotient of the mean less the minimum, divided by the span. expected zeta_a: 1.74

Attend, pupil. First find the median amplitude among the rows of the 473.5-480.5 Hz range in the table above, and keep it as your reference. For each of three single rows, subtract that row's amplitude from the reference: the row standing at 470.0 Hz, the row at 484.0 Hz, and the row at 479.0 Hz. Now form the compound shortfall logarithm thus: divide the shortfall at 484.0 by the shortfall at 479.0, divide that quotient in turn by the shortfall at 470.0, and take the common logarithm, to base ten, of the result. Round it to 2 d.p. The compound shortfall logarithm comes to 1.05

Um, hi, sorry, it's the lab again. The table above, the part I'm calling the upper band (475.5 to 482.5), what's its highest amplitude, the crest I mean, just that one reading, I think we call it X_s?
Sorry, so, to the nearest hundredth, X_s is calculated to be 1.63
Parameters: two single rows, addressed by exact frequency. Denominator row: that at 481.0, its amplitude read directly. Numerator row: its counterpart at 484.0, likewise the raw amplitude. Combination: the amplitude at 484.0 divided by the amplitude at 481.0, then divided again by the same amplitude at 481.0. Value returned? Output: 0.72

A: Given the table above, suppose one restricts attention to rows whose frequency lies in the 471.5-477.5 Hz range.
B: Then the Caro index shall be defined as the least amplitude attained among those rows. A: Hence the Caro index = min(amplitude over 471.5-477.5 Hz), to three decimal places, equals 0.795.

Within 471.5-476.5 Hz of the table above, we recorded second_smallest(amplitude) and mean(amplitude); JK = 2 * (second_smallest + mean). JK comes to 3.3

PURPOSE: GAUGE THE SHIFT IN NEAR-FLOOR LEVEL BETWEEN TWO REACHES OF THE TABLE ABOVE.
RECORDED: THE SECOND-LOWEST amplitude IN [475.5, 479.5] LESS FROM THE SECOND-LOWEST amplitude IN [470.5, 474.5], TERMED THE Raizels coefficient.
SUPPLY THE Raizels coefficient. -0.24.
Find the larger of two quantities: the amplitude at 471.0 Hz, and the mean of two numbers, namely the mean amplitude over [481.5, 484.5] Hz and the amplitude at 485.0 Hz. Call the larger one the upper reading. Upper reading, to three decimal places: 1.582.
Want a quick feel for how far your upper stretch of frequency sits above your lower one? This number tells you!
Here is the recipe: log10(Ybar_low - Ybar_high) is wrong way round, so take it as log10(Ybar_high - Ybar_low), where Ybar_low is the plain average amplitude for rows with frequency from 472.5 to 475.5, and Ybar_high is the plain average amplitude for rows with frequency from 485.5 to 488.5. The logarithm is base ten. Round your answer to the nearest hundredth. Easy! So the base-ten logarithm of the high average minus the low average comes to -0.16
